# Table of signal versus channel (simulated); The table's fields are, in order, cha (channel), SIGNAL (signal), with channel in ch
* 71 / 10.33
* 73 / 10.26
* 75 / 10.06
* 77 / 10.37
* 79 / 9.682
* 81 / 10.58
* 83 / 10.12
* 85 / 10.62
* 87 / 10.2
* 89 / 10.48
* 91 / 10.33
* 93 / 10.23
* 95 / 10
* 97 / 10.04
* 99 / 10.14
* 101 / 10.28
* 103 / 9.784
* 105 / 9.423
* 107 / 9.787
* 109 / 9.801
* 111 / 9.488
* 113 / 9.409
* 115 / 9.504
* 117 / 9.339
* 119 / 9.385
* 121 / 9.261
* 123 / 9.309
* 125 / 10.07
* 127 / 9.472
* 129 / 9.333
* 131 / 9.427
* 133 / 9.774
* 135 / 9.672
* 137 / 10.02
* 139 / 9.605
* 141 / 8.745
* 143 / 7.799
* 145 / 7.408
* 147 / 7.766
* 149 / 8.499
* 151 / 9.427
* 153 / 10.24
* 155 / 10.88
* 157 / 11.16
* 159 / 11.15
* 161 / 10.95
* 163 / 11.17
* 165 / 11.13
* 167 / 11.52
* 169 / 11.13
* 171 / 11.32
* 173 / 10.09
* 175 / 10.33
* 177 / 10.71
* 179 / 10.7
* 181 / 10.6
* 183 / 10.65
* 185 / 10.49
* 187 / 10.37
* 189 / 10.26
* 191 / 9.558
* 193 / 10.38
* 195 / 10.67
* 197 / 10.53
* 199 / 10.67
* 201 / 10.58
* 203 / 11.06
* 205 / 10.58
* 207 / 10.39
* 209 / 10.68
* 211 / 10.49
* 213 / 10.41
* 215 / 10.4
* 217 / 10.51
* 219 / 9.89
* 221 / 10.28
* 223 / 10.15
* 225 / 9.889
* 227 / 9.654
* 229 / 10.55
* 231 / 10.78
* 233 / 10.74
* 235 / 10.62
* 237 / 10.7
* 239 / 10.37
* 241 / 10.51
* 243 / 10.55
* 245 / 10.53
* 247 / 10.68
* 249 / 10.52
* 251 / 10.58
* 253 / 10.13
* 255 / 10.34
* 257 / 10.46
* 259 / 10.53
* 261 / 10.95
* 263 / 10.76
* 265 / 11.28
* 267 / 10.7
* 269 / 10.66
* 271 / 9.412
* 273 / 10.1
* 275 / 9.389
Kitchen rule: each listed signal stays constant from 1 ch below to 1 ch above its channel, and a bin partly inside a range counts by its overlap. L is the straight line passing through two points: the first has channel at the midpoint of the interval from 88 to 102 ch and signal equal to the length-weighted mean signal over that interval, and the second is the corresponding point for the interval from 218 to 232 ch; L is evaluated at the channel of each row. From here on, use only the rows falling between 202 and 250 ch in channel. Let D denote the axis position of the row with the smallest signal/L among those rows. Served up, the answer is 227 ch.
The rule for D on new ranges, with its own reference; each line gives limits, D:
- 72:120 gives 117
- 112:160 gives 145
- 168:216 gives 191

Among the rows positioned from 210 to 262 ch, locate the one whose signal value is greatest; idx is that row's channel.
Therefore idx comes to 261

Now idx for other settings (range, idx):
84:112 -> 85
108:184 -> 167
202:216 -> 203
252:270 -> 265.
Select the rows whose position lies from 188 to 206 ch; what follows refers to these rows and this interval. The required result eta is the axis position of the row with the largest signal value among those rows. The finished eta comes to 203 ch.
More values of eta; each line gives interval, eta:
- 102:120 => 109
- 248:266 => 265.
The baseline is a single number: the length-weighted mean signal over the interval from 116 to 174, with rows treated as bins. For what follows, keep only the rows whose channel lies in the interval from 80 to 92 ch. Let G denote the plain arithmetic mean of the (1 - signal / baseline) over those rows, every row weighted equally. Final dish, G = -0.06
